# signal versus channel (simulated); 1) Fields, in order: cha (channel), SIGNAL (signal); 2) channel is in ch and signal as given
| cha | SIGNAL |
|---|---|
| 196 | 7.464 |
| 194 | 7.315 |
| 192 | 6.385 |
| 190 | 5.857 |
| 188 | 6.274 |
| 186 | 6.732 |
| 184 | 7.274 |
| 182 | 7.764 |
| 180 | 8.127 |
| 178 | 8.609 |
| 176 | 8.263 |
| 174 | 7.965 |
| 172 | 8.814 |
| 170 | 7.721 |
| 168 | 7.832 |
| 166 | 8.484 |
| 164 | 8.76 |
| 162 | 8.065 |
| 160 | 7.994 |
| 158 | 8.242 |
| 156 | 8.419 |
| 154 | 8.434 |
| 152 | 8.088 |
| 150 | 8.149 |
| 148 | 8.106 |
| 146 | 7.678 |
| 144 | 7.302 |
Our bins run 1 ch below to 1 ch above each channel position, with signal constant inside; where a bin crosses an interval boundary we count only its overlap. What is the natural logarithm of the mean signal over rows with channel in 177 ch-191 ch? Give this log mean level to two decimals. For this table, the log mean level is 1.98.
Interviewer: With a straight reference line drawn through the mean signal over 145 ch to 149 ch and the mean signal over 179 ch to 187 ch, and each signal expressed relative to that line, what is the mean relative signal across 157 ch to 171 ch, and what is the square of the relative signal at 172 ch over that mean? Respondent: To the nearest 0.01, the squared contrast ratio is 1.20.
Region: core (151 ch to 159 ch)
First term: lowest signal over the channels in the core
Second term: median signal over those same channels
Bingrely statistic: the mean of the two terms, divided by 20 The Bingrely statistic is 0.410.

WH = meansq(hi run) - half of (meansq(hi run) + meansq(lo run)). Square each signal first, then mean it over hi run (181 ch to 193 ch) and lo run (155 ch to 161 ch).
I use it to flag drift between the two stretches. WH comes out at -11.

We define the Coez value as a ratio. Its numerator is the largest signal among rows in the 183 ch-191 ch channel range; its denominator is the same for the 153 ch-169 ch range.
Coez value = 0.83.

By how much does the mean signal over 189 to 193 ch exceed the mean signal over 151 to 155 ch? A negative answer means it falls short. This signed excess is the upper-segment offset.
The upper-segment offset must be -2.14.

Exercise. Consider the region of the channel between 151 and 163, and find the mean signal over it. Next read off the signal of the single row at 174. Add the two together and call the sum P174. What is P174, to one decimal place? 16.2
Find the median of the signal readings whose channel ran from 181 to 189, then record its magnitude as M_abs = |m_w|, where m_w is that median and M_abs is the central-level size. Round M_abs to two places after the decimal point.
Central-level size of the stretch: 7.00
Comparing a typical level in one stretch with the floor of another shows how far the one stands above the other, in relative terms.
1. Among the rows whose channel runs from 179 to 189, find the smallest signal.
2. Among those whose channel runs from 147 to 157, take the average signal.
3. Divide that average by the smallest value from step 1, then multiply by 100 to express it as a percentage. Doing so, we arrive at 131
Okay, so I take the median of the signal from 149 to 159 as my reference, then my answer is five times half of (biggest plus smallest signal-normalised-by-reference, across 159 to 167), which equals 5.08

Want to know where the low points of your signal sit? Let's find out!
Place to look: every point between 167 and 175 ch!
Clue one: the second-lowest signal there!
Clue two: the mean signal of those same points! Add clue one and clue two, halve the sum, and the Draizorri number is 7.96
